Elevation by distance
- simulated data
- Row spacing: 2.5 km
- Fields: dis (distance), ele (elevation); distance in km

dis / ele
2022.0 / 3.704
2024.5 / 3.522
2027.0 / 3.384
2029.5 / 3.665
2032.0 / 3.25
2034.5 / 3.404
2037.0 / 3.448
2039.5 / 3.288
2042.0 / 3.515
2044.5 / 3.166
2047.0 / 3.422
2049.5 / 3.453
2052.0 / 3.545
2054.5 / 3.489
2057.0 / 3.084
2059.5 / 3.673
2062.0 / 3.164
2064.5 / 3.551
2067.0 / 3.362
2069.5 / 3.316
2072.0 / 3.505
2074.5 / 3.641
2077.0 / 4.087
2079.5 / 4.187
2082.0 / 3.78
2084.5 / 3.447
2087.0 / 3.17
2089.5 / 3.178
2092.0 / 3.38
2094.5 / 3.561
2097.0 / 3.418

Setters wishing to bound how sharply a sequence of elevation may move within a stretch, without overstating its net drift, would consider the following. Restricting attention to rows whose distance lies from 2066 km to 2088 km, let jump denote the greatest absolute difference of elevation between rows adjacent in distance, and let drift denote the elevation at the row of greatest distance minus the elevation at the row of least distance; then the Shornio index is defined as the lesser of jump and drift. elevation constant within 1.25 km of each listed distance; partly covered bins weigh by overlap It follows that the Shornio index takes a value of -0.19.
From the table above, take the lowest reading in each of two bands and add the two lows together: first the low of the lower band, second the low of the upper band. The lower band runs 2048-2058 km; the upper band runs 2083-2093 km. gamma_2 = 6.25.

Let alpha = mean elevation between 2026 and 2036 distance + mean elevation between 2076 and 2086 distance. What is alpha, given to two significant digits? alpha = 7.3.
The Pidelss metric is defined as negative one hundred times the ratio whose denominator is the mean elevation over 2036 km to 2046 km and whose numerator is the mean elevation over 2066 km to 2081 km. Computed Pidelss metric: -110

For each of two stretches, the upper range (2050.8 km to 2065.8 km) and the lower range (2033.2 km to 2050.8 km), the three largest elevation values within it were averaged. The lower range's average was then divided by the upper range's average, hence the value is 0.97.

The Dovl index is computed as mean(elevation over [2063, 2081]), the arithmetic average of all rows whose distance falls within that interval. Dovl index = 3.66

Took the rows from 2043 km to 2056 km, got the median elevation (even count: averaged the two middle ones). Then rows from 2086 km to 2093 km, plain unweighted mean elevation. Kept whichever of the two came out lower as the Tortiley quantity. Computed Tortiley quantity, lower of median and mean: 3.24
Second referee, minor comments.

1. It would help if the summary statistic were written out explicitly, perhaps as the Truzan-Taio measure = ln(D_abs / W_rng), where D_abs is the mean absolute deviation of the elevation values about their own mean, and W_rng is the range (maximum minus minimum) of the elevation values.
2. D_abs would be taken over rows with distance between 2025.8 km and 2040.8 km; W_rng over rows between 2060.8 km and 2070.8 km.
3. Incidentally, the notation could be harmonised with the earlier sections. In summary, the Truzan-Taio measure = -1.4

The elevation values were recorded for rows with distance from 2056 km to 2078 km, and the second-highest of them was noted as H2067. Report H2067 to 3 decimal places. 3.673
